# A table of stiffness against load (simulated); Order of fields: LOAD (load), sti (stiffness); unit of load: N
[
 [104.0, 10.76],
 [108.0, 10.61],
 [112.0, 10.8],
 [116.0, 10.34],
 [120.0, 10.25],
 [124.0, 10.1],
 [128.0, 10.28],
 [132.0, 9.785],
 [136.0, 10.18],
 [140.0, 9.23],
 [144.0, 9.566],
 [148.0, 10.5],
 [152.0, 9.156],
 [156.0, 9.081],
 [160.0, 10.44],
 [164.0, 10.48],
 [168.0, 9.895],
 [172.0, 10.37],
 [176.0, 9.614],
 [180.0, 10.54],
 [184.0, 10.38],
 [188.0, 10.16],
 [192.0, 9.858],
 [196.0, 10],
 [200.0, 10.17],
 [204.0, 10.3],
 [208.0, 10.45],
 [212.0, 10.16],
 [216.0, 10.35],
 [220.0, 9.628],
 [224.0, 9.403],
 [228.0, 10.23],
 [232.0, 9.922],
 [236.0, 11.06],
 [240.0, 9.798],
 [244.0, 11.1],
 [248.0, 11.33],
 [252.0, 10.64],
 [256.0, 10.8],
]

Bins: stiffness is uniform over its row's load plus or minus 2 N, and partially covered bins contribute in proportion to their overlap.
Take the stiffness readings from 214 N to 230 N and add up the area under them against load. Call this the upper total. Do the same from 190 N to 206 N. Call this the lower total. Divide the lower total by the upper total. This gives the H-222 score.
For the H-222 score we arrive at 1.02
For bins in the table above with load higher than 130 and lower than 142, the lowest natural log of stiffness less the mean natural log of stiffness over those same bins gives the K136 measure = -0.052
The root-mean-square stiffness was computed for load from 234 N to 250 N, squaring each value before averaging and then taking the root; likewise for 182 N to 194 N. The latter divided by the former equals 0.94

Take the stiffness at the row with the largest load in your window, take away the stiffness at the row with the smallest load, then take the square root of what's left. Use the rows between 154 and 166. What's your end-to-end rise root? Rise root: 1.2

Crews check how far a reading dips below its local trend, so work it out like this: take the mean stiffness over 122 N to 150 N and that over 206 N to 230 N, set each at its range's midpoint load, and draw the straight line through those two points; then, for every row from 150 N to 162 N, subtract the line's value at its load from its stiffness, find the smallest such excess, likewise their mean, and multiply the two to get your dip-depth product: 0.37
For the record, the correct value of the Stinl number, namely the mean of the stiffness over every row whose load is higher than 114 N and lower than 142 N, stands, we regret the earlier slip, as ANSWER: 10.02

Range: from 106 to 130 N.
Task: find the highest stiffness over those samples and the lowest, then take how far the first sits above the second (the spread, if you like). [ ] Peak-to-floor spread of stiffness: 0.7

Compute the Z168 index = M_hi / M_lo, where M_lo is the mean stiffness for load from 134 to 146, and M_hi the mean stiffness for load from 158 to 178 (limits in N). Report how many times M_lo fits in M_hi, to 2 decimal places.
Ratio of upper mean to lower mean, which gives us 1.05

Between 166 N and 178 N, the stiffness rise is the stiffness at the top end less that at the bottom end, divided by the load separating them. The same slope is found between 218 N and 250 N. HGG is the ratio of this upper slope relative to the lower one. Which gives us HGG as -1.7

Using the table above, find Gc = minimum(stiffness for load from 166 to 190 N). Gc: 9.614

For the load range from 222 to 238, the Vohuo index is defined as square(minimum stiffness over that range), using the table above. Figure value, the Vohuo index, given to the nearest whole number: 88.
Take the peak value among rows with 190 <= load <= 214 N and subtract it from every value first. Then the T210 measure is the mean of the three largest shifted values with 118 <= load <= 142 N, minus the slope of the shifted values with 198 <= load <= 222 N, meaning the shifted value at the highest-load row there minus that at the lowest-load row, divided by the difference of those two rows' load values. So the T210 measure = -0.19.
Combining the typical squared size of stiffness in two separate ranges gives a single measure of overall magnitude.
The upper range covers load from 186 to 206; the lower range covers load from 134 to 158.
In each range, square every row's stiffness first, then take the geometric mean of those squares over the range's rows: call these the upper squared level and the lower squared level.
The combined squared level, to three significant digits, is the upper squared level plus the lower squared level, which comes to 194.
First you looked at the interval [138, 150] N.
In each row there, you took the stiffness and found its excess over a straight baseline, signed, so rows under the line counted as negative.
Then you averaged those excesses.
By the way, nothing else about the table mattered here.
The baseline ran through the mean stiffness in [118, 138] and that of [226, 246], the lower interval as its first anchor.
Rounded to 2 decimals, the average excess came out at -0.40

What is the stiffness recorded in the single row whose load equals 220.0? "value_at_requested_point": 9.628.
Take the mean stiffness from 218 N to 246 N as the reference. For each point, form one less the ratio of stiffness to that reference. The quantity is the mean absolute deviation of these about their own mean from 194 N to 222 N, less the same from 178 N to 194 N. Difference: -0.0032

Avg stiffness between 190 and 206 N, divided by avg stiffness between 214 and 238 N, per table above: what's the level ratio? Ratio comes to 1.00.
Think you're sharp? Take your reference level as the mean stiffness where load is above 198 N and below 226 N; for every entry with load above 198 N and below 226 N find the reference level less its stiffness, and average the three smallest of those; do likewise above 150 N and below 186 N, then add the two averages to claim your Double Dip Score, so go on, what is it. -0.7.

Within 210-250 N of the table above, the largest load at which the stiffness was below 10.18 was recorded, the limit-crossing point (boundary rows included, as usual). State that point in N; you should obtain 240.0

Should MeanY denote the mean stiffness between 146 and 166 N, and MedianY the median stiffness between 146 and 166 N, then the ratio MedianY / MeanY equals 1.051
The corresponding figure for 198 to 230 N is 1.011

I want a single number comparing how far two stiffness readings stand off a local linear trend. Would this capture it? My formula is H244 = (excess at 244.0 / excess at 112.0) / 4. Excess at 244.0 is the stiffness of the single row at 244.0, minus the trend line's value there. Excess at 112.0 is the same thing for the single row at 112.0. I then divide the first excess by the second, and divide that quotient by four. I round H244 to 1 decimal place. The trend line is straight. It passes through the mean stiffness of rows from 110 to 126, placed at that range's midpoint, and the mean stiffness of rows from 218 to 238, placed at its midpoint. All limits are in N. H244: 0.7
